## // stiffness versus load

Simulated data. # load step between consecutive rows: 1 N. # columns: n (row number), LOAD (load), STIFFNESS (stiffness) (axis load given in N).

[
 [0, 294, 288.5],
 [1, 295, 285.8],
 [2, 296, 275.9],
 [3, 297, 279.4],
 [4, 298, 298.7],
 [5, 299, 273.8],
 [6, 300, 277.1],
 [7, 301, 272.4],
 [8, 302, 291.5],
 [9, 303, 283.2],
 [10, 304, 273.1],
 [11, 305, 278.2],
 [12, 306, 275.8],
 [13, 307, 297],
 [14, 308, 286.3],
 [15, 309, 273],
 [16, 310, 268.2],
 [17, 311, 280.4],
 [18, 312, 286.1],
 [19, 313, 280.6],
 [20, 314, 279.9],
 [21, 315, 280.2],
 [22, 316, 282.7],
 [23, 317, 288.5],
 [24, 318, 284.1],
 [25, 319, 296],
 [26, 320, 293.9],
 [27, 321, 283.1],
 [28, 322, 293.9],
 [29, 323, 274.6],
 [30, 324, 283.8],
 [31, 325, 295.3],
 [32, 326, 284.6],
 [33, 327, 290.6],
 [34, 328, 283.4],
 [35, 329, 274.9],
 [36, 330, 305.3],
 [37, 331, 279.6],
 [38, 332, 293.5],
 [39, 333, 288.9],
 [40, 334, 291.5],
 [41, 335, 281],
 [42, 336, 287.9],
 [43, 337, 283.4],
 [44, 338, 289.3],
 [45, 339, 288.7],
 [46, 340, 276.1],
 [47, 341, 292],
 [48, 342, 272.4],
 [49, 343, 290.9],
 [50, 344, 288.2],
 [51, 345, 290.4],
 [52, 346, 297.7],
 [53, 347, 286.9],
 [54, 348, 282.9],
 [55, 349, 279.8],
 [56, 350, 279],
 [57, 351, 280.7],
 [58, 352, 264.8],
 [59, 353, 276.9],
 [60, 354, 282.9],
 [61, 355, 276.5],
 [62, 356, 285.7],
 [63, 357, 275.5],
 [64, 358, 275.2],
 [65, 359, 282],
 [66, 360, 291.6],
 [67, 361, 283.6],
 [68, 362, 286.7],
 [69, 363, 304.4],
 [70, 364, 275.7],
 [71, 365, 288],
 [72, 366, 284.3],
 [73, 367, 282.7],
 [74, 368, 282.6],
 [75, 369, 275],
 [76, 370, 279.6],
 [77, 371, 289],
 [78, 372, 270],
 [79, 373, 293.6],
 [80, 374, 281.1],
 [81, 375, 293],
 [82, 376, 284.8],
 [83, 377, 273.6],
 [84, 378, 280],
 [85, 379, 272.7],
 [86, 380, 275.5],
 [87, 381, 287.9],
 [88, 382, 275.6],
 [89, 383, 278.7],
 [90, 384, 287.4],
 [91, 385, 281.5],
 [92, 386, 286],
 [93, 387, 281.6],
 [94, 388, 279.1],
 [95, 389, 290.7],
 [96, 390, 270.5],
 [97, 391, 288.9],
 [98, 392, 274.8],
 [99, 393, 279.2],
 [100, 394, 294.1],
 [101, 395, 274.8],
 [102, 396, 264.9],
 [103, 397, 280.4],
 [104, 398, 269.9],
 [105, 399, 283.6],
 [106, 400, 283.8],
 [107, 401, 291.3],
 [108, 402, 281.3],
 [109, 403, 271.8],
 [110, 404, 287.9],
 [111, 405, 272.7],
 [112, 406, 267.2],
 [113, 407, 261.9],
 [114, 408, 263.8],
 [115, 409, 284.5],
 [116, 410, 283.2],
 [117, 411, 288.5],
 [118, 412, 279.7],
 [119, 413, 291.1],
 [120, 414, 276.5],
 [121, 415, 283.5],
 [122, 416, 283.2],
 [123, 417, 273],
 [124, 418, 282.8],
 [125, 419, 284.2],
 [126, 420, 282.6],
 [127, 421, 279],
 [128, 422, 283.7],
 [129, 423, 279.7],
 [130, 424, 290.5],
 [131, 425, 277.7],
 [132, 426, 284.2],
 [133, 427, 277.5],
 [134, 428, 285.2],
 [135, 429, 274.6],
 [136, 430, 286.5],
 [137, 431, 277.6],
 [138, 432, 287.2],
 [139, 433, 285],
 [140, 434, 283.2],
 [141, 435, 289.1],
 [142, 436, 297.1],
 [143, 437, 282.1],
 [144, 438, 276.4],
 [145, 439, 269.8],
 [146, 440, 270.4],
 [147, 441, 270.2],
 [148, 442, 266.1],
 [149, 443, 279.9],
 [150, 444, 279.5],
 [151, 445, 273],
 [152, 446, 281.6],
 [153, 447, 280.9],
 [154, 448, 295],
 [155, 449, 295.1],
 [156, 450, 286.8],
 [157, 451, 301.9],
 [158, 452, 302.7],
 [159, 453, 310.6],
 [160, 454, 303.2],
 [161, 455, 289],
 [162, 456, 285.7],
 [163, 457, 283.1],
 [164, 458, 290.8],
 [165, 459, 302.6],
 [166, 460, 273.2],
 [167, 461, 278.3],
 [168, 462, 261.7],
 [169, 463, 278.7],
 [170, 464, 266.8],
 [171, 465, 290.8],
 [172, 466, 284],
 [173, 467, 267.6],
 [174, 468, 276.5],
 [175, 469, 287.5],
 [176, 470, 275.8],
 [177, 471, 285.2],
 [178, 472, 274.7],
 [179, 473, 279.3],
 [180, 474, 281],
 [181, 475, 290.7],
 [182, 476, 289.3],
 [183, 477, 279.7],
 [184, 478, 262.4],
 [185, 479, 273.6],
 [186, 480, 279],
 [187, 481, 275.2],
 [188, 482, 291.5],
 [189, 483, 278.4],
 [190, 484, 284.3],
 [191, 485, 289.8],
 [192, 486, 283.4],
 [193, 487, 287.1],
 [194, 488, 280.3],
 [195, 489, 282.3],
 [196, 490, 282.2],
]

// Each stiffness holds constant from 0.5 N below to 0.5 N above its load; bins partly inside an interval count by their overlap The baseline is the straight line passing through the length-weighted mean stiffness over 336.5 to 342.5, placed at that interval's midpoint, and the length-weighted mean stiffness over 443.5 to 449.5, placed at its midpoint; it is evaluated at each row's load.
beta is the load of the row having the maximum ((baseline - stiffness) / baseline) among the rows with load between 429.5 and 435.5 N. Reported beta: 431 N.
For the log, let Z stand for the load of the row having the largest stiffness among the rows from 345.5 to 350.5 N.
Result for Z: 346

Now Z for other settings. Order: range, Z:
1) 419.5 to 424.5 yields 424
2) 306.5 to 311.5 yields 307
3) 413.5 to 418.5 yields 415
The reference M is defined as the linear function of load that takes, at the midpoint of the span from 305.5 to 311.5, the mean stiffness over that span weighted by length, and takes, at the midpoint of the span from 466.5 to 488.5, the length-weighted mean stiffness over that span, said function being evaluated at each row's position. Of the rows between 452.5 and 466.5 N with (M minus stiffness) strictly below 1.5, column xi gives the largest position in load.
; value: 466 N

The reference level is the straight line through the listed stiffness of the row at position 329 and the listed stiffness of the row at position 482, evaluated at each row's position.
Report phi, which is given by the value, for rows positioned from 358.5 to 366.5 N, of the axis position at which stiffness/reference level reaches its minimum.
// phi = 364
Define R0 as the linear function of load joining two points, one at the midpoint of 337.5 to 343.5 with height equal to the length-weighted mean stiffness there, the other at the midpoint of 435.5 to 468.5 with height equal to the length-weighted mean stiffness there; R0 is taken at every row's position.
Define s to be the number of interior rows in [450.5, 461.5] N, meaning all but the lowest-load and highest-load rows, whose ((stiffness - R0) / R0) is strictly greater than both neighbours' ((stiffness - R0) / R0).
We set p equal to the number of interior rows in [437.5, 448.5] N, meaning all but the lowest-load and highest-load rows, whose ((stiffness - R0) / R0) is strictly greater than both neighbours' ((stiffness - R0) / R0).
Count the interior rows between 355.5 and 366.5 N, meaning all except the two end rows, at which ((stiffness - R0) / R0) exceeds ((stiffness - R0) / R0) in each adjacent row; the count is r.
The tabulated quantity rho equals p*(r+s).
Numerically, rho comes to 15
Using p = 3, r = 3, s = 2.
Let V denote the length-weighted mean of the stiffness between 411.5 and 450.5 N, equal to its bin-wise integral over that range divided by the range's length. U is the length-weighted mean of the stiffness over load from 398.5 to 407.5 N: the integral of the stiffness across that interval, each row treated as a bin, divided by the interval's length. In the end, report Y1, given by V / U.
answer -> 1.01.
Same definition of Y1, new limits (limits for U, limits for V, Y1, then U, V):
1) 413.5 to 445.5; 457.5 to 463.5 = 1.00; 280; 281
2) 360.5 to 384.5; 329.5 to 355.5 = 1.01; 283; 285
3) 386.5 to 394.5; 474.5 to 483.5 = 0.99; 282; 280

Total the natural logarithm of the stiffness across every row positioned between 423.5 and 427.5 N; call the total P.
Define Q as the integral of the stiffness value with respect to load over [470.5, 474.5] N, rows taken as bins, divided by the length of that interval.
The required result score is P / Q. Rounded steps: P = 22.6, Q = 280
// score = 0.081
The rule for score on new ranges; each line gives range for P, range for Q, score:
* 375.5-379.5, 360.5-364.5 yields 0.078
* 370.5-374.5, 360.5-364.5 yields 0.079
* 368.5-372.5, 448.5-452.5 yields 0.076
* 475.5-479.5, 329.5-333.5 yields 0.077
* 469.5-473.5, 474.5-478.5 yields 0.080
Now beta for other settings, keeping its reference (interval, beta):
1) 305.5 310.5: 310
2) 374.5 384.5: 379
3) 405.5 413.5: 407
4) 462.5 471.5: 464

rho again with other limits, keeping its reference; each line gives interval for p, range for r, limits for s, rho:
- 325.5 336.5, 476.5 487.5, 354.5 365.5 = 24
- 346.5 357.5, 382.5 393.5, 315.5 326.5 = 24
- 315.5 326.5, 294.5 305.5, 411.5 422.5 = 24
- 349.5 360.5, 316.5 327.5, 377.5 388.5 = 18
